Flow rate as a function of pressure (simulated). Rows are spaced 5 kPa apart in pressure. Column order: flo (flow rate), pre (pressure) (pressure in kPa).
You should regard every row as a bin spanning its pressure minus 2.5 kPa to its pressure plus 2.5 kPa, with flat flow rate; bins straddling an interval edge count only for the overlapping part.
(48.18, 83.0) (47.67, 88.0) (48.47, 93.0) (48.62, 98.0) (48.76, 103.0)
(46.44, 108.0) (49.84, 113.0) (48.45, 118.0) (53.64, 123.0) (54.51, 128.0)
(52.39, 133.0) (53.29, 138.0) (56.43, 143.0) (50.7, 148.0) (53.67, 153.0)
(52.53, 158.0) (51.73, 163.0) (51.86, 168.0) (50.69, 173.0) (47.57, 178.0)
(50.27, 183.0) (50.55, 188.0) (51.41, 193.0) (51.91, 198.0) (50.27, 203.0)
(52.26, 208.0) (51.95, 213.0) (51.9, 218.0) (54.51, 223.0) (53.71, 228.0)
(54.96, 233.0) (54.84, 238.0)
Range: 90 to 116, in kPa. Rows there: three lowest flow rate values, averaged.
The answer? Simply 47.8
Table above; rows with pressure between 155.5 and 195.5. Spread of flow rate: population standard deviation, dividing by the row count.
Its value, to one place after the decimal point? 1.4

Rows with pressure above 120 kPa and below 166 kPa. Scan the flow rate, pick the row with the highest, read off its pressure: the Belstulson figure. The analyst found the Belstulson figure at 143.0 kPa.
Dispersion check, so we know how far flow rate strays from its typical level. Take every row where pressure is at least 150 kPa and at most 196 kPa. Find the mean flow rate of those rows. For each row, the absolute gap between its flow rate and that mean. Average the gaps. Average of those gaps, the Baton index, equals 1.2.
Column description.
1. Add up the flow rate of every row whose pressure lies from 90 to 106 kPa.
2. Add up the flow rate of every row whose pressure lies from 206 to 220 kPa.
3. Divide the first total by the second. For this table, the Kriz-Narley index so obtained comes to 0.93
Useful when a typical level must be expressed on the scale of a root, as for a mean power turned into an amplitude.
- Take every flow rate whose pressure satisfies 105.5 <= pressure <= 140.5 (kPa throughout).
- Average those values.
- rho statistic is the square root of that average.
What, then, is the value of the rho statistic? 7.16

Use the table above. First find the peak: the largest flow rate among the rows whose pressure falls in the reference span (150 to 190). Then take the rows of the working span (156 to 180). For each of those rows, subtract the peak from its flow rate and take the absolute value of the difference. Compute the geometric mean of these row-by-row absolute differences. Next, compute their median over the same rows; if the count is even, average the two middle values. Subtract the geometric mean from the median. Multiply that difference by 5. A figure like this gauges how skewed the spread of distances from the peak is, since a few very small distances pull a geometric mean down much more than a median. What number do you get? -2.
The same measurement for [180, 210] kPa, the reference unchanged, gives 1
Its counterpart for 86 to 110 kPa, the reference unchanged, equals -2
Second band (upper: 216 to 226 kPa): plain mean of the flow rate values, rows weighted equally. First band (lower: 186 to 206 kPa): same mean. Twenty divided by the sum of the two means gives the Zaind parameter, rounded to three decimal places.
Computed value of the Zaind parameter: 0.192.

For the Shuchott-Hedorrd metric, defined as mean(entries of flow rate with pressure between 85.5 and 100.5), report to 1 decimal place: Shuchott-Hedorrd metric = 48.3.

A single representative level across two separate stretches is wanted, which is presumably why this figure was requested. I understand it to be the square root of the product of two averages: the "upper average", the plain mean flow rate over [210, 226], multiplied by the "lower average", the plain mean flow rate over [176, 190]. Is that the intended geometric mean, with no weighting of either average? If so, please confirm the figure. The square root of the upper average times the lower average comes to 51.1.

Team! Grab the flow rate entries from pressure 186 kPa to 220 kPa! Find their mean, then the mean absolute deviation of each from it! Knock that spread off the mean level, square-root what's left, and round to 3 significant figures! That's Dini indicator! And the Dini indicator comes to 7.13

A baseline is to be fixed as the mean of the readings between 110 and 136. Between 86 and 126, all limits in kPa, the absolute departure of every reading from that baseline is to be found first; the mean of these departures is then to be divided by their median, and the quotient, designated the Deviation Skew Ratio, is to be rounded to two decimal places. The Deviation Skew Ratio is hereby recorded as 1.01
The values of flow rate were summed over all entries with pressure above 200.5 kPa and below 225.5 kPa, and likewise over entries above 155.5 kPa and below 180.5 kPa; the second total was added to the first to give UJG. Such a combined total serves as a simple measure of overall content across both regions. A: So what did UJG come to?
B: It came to 515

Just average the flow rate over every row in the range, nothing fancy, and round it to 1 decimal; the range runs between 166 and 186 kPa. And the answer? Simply 50.1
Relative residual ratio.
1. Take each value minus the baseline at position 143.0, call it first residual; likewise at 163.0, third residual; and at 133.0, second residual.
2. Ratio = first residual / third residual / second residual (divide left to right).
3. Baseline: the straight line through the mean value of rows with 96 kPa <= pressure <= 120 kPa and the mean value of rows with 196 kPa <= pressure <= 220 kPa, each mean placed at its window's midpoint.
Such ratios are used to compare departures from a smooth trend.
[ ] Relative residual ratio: 1.4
